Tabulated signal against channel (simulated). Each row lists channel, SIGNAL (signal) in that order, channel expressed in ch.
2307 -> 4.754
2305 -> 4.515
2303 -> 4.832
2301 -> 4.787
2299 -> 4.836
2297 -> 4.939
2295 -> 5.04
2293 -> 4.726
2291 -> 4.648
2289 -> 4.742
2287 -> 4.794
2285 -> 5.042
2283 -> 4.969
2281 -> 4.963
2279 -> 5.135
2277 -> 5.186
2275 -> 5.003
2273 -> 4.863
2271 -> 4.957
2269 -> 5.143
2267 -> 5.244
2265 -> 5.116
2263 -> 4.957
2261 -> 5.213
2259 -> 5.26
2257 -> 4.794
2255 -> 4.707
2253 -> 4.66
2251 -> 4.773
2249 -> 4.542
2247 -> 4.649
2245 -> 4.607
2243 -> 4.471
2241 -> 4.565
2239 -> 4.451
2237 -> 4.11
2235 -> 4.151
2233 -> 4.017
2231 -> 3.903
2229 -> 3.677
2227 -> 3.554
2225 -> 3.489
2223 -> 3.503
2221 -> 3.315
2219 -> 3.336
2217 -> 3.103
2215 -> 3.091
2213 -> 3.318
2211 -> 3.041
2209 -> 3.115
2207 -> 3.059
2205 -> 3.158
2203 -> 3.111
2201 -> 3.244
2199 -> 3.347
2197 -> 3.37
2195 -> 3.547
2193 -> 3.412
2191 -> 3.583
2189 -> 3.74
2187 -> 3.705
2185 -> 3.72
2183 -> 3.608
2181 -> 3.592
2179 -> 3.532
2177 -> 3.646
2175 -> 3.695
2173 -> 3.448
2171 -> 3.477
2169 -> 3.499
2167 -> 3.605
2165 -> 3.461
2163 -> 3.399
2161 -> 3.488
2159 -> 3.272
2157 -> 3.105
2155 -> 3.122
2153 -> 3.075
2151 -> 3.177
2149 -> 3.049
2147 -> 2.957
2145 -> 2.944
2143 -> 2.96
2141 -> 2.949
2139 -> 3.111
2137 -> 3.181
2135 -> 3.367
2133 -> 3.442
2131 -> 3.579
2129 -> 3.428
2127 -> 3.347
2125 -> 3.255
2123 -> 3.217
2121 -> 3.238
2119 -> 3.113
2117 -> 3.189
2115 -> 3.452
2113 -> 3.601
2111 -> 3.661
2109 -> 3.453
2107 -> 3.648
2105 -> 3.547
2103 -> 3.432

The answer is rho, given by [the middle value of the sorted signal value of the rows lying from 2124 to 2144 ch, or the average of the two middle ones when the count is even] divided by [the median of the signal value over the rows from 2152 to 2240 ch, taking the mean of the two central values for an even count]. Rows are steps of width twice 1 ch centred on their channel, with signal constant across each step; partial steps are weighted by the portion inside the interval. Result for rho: 0.9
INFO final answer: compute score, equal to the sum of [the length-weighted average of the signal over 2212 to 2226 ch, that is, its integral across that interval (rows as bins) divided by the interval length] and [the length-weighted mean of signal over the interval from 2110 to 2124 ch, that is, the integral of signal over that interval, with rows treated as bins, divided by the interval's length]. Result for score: 6.7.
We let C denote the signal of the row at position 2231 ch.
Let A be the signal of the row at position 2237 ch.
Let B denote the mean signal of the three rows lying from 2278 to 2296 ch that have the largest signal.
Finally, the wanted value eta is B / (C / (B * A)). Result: 27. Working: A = 4.11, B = 5.1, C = 3.903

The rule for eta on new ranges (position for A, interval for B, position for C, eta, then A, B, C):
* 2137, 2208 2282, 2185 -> 23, 3.181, 5.2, 3.72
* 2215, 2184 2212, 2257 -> 9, 3.091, 3.7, 4.794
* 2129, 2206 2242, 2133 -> 19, 3.428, 4.4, 3.442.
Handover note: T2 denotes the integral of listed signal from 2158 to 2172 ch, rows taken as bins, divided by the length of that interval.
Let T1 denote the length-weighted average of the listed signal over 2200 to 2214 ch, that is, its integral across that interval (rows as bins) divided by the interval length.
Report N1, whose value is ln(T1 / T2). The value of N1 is -0.09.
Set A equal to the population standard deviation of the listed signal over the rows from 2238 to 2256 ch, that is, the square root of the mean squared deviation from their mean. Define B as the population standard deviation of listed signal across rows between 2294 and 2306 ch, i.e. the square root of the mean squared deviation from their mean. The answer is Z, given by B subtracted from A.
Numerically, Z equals -0.061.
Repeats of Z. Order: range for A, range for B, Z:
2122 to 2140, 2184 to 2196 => 0.023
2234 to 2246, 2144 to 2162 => 0.035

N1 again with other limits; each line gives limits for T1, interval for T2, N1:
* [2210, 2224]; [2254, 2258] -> -0.38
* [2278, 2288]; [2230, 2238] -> 0.21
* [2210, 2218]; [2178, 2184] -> -0.13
